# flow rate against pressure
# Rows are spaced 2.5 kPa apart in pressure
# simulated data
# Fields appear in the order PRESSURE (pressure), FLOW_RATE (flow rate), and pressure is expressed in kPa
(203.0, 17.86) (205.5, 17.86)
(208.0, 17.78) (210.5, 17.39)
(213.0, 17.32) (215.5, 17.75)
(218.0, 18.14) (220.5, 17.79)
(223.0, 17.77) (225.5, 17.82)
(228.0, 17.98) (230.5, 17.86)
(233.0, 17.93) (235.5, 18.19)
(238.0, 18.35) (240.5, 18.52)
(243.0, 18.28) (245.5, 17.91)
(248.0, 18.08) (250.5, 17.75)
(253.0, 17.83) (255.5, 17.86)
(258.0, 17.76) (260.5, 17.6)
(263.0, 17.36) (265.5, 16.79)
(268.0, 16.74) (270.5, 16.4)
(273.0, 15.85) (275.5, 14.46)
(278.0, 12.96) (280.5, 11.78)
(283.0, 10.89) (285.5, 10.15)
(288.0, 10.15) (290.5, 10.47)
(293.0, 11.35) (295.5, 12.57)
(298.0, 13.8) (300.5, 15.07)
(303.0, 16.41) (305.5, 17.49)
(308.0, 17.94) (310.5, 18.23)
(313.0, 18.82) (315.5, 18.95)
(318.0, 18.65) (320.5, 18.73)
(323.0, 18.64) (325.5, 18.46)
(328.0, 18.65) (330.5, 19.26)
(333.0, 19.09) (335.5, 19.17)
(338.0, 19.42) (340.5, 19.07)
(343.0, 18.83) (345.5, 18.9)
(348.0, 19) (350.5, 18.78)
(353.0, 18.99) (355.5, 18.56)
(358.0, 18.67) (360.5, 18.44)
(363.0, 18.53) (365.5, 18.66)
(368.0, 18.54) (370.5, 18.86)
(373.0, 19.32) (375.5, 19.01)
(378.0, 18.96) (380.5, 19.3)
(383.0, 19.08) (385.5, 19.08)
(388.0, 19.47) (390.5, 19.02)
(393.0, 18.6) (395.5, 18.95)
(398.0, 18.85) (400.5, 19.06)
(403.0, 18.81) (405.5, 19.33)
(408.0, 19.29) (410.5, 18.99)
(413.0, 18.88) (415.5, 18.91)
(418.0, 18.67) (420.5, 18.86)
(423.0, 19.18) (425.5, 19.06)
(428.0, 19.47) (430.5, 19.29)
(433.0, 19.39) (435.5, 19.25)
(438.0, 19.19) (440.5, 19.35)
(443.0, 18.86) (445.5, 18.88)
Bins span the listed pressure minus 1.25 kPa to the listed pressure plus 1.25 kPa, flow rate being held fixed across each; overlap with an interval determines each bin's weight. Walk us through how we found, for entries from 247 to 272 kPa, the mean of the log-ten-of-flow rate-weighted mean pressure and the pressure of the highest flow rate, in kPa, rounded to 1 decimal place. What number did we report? 253.6 kPa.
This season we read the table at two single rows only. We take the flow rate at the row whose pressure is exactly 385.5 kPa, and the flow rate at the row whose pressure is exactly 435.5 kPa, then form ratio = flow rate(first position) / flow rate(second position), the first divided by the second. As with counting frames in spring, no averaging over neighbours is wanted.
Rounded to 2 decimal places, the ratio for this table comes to 0.99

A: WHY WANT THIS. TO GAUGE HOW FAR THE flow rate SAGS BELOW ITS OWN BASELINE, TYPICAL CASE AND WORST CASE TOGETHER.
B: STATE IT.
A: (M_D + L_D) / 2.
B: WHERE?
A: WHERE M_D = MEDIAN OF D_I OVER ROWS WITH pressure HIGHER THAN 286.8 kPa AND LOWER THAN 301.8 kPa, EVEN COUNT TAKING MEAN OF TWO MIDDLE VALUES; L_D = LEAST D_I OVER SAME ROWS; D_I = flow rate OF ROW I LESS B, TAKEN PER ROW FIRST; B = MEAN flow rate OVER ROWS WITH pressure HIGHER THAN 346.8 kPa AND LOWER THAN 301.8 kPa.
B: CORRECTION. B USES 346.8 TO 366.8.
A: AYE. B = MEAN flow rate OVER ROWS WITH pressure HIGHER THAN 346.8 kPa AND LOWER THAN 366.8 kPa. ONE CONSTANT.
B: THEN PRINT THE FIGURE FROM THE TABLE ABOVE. -7.6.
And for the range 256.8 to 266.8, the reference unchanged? -1.6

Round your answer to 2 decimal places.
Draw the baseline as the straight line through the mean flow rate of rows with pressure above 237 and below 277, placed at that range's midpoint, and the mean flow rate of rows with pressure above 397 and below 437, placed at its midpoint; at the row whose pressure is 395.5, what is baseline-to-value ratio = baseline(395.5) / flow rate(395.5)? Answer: 0.99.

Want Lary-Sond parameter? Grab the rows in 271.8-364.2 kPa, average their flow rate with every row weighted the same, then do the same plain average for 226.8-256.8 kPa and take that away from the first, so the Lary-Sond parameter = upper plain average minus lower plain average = -1.4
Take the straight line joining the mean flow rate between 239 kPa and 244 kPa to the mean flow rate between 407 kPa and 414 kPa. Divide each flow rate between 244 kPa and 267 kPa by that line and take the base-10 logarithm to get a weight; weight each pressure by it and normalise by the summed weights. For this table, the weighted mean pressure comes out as 258.2 kPa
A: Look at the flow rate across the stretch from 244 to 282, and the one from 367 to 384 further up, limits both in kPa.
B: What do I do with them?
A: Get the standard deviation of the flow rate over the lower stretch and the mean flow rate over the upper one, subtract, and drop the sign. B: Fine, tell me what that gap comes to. 17.1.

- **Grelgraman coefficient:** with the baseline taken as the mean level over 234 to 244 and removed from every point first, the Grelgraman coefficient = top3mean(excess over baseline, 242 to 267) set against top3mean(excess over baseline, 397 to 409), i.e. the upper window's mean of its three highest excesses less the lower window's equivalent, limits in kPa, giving 1.1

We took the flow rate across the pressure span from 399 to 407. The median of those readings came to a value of 19.1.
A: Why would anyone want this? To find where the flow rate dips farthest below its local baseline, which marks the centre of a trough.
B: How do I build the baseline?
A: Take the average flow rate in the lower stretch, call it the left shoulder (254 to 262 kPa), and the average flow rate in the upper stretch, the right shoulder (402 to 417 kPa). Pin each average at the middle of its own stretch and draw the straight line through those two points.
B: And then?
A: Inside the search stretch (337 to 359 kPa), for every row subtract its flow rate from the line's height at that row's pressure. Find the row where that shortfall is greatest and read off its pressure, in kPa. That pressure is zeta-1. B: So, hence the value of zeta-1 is 355.5 kPa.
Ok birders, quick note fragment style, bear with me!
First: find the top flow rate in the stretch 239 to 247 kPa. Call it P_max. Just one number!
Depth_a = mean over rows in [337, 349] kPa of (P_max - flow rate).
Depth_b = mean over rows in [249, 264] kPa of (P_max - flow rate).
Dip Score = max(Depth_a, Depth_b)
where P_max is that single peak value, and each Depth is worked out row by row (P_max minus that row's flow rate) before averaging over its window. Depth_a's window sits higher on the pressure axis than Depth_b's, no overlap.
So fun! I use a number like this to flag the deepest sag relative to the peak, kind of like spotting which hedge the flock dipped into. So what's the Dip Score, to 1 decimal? 0.8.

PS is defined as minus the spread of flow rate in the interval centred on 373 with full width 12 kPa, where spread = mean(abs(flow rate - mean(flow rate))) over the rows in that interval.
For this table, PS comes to -0.19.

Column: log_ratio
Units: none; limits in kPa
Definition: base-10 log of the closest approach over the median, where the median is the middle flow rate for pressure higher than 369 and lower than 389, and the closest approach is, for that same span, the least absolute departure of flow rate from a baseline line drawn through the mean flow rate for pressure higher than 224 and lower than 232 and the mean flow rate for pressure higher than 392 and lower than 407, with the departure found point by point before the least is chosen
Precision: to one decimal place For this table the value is -2.3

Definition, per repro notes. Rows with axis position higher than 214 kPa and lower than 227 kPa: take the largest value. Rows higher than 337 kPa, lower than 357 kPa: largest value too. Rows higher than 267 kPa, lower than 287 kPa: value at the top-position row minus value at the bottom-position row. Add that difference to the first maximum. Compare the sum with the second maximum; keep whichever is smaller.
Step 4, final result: 12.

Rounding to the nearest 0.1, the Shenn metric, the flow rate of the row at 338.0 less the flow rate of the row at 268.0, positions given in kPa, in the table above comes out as 2.7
